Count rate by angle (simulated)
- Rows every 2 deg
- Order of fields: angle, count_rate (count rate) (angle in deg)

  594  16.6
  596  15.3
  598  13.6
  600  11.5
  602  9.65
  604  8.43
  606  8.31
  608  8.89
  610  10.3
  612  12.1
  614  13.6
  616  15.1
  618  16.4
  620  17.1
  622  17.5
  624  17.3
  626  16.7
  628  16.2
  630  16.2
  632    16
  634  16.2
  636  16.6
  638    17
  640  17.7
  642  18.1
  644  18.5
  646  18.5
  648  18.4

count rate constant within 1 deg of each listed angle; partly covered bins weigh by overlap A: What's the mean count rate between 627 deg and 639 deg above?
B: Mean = 16.4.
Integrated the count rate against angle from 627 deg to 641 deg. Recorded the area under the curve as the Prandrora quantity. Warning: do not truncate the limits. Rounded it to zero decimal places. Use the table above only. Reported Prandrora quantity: 232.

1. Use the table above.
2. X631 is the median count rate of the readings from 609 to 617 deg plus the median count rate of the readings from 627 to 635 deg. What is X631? 29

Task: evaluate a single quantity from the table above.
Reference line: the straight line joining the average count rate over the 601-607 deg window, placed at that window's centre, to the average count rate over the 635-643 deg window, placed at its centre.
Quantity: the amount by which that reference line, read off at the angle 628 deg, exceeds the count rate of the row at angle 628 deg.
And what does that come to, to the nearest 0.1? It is -1.5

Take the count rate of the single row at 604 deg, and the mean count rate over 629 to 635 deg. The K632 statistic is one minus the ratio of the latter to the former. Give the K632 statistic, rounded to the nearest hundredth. -0.91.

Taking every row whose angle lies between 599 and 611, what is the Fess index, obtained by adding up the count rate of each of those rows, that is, 57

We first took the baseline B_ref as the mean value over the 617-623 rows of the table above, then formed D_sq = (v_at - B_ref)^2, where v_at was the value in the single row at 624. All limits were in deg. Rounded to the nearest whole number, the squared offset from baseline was 0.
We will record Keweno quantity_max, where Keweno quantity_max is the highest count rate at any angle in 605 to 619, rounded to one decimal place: 16.4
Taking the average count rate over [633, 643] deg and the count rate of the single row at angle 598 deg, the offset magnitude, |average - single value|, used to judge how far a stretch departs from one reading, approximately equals 4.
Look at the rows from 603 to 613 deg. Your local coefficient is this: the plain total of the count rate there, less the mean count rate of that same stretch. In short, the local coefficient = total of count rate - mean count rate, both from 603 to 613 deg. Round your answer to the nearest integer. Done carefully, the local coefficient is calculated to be 38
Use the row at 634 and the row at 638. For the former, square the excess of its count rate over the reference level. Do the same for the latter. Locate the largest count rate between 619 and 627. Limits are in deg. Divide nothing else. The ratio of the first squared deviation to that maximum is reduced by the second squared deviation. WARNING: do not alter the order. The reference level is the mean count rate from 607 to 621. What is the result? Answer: -13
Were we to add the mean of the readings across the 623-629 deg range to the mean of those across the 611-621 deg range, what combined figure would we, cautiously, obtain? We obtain 32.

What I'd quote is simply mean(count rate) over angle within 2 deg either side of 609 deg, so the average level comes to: 9.6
